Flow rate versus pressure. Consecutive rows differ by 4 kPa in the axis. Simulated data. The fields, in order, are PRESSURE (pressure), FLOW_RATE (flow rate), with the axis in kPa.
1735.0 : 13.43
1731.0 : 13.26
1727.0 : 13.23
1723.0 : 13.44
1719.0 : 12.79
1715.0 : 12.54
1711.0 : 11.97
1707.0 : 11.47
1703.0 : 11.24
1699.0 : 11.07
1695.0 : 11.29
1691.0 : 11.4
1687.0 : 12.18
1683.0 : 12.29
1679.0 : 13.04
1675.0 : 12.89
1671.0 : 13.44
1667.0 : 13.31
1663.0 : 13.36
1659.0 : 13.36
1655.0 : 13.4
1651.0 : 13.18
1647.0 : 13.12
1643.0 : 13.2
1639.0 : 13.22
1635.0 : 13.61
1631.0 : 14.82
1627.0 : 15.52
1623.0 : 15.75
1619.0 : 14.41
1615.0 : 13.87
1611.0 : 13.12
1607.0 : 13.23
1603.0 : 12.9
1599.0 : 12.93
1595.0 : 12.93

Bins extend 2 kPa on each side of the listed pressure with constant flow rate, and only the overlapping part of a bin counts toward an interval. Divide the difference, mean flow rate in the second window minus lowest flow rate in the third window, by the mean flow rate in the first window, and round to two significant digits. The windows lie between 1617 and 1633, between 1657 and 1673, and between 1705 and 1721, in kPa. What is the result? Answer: 0.13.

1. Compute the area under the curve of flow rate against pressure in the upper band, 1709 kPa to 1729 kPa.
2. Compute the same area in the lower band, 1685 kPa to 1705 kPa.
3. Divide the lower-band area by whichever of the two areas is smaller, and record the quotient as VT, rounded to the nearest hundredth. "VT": 1.00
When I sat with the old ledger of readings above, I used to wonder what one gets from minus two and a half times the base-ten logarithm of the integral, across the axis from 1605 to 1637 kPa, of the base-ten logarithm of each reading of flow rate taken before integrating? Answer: -3.92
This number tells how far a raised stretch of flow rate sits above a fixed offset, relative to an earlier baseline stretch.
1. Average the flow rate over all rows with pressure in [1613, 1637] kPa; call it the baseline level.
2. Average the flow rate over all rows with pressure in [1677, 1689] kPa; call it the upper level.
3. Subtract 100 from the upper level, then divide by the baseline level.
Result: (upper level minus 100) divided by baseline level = -5.97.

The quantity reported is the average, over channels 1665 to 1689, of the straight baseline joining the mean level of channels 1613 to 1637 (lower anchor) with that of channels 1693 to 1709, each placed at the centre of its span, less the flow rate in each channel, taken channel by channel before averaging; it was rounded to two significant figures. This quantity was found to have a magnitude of -0.52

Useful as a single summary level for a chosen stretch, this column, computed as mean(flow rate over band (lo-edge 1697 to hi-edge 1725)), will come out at 12.1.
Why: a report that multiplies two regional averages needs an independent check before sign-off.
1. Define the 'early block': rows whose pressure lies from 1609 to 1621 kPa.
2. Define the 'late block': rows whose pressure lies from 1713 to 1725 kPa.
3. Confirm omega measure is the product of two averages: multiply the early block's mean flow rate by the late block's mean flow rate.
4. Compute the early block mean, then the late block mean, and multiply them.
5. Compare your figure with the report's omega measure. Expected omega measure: 178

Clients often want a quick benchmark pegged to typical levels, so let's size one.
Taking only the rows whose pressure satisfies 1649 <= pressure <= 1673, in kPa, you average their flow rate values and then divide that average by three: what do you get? 4.45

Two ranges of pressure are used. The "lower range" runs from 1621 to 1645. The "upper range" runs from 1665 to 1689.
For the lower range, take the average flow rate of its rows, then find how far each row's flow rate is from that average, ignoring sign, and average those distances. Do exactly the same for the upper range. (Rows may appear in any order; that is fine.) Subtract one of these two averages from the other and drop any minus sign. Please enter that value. 0.59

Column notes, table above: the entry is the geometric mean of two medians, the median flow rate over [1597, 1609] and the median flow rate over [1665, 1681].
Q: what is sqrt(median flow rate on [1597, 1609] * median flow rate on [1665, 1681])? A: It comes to 13.1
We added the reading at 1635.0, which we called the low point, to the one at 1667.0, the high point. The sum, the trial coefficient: 26.9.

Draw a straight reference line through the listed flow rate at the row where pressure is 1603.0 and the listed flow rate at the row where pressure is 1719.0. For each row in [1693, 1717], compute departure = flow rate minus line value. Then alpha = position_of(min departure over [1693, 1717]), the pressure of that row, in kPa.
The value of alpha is 1699.0 kPa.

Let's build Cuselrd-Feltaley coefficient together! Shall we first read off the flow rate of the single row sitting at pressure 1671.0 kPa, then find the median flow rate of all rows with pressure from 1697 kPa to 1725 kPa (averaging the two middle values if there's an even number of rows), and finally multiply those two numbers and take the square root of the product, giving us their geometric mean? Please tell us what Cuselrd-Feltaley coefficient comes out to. 12.68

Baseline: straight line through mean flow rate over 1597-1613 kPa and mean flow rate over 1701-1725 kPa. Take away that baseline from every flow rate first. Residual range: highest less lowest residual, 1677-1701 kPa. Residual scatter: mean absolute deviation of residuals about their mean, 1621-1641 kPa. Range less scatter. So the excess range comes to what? 0.92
